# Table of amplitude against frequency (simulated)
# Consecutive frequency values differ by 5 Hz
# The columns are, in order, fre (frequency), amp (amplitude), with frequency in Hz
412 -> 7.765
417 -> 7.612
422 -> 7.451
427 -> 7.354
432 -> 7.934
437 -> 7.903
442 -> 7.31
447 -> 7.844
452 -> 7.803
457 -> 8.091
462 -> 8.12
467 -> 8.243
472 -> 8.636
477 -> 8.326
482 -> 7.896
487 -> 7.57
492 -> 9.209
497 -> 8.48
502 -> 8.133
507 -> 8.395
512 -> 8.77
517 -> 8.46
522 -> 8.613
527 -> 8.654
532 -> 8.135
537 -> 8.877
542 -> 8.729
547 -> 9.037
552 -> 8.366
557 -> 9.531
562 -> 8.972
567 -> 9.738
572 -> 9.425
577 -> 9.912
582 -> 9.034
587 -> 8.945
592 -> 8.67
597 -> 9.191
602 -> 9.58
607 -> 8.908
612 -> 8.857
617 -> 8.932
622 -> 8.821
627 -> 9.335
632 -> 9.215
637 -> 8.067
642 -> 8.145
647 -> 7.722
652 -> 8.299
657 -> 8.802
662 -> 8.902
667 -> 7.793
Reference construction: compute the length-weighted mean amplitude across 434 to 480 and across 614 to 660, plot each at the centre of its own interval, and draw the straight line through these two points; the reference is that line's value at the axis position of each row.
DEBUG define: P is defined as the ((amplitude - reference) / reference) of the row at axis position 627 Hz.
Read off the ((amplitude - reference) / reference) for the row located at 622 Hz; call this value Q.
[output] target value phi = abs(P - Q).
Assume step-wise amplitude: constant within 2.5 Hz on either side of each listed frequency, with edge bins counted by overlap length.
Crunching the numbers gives 0.058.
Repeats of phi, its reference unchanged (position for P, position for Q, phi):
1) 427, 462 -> 0.082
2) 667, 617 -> 0.150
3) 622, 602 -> 0.097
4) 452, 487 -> 0.042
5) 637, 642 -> 0.007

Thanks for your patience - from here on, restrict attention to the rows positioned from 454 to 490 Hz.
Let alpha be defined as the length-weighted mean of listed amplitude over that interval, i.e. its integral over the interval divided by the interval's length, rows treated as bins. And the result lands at 8.1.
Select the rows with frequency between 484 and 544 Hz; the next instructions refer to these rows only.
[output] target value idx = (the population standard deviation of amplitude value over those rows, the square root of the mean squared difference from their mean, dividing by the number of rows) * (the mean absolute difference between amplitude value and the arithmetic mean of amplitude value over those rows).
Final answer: 0.124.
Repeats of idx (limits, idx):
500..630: 0.158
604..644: 0.145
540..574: 0.172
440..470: 0.076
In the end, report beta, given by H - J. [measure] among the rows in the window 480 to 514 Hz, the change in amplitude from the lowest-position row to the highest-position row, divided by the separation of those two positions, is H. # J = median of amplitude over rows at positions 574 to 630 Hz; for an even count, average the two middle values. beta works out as -8.92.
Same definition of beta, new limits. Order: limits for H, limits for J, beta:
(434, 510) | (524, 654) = -8.91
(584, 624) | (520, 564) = -8.73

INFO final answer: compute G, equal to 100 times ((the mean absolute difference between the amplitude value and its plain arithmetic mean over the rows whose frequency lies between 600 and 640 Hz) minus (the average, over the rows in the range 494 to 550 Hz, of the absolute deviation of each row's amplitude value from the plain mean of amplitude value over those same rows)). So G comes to 8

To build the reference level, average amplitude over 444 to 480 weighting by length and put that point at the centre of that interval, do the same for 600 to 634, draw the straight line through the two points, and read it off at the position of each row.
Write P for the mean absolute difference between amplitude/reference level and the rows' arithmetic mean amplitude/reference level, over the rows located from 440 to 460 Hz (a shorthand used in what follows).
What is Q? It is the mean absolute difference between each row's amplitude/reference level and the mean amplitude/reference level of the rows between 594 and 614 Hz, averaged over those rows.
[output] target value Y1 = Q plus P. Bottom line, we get 0.057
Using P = 0.0254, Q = 0.031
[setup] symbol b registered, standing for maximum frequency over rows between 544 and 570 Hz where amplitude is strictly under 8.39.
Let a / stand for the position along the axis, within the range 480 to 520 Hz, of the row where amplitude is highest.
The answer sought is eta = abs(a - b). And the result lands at 60 Hz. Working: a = 492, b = 552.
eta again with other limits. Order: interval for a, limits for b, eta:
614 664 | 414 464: 165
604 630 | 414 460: 170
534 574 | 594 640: 70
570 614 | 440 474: 110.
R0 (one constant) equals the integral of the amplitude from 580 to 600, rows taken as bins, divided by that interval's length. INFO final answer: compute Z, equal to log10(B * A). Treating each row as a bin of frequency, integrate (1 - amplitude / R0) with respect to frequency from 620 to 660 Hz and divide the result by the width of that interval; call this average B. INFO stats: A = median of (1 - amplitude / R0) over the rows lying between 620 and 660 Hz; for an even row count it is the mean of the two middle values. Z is -2.7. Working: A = 0.05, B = 0.05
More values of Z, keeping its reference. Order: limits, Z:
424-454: -1.7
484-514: -2.4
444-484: -2.0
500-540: -2.6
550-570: -3.2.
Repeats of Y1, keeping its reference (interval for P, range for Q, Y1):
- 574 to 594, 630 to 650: 0.099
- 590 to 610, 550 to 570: 0.087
